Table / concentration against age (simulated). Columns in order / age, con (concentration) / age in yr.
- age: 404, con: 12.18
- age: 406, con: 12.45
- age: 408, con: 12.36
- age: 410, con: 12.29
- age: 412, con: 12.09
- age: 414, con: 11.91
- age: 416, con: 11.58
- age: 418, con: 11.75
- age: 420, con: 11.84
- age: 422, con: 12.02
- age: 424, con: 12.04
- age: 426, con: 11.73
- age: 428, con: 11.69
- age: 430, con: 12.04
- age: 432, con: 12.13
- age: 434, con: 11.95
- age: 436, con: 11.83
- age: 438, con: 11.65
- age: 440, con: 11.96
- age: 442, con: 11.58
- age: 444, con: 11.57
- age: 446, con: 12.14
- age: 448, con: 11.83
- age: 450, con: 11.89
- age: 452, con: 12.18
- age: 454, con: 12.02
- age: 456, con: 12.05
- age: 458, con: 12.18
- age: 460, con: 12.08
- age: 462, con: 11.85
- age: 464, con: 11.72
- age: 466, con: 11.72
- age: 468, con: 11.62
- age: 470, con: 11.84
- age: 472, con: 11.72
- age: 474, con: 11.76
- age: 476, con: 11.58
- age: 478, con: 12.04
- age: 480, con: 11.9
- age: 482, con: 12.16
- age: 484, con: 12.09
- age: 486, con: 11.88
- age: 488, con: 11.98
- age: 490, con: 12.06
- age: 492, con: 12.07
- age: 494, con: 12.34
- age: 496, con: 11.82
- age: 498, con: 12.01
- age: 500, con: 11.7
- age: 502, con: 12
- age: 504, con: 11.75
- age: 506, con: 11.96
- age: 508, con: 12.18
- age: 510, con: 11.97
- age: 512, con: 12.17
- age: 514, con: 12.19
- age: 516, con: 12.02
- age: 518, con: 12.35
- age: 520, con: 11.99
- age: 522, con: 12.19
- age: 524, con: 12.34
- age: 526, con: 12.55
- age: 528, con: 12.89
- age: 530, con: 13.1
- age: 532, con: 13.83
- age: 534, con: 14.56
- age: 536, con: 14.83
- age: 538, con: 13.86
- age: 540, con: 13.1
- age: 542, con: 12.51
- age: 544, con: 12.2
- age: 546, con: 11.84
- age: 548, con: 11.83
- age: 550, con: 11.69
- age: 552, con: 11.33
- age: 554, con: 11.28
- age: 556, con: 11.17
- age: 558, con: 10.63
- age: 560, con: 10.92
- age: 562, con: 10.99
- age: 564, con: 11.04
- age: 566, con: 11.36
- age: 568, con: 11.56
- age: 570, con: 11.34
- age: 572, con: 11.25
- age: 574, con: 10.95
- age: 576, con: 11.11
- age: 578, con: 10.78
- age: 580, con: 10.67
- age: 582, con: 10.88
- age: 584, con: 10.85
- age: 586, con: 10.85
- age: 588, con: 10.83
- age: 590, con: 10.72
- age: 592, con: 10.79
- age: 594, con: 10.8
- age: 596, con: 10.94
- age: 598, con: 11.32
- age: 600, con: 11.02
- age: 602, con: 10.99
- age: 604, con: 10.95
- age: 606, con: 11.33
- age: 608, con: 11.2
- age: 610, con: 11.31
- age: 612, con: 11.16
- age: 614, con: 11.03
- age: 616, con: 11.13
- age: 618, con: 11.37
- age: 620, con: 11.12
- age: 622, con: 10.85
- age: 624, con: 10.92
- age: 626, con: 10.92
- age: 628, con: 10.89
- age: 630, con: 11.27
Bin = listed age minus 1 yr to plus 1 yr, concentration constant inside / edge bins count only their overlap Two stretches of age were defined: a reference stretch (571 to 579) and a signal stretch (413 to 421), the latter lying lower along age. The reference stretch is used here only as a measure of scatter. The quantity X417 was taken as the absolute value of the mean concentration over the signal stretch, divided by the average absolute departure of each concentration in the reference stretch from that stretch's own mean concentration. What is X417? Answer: 75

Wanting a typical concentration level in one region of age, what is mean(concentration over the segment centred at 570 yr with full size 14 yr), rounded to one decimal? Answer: 11.2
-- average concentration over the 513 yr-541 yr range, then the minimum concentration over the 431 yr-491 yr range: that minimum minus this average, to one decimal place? -1.4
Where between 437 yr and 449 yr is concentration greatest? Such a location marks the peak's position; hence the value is 446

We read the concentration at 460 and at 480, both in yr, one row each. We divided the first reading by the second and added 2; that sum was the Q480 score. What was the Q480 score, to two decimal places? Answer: 3.02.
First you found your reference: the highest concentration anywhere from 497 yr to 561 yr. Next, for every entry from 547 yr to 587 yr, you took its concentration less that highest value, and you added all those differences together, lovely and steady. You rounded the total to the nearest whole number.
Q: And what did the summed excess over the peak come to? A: -74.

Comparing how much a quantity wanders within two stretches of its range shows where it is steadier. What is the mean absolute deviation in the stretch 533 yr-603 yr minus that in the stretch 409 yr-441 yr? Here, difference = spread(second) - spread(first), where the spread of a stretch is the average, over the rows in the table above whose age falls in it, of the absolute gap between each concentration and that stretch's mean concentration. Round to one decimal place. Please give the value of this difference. 0.6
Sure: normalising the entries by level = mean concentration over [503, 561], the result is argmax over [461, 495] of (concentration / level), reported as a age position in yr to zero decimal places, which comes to 494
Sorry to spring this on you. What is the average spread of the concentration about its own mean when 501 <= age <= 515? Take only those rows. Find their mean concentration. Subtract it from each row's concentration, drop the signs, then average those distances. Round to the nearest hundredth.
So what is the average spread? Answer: 0.13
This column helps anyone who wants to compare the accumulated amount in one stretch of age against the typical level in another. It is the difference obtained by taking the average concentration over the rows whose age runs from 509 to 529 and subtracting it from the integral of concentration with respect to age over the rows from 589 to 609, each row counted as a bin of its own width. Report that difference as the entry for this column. 208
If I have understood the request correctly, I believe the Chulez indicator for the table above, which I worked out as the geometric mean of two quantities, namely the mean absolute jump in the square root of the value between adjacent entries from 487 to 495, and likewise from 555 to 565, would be 0.025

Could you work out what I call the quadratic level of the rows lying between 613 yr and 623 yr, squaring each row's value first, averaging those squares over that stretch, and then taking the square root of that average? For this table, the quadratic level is 11.1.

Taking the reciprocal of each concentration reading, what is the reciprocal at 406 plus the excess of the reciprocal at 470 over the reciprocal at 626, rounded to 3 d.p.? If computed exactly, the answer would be 0.073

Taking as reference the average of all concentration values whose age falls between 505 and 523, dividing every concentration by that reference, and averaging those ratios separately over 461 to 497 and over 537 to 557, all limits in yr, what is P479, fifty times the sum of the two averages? 99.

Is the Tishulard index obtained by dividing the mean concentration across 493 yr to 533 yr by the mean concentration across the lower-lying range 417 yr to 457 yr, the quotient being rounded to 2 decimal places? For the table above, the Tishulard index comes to 1.03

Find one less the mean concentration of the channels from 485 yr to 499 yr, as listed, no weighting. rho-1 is -11.0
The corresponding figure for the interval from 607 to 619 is -10.2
